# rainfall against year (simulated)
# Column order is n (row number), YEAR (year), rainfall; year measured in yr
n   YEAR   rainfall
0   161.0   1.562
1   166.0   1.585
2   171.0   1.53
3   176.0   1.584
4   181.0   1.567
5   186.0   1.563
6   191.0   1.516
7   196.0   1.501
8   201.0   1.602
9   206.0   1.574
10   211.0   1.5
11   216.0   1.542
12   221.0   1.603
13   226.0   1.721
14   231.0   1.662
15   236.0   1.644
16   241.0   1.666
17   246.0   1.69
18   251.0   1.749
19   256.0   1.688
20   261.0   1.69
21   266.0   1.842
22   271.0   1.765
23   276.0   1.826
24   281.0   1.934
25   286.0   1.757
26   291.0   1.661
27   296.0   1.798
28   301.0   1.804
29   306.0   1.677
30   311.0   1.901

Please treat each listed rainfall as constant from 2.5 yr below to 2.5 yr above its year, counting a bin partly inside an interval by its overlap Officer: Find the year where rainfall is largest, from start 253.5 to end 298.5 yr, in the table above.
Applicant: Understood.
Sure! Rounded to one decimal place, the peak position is 281.0 yr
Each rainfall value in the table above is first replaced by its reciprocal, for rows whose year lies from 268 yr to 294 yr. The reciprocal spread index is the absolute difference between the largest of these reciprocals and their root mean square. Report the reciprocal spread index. 0.041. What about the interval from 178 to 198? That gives 0.015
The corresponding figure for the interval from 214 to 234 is 0.034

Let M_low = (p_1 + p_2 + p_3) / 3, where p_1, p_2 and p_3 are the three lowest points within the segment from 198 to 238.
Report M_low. 1.54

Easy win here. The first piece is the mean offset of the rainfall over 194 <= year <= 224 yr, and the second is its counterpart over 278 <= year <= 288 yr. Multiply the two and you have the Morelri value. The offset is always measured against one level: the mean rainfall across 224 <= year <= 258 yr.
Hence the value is -0.021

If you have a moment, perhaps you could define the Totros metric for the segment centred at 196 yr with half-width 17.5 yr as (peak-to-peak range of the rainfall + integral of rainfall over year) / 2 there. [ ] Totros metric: 27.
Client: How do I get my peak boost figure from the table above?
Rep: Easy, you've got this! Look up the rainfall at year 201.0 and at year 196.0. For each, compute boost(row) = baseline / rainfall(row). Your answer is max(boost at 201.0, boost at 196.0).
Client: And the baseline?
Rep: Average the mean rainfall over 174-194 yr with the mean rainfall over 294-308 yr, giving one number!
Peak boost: 1.10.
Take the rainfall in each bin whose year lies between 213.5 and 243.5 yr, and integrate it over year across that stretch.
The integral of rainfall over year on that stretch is 49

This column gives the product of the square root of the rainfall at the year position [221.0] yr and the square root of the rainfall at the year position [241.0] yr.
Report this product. 1.63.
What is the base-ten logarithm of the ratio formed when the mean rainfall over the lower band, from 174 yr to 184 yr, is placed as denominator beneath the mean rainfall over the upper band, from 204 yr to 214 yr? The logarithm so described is -0.011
